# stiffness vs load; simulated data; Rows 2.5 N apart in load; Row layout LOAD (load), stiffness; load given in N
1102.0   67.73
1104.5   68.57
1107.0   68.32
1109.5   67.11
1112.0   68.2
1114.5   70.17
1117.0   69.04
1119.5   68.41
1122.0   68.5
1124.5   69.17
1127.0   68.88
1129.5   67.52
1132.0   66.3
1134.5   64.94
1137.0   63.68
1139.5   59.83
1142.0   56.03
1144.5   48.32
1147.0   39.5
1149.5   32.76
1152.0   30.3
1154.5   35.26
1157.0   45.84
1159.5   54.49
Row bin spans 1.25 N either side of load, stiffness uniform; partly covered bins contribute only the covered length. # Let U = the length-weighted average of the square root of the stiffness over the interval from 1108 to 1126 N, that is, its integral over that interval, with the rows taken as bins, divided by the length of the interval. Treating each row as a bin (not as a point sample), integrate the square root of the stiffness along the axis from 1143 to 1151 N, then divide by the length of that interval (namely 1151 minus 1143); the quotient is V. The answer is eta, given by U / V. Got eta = 1.3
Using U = 8.3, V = 6.3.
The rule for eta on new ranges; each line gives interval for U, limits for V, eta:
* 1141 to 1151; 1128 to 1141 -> 0.8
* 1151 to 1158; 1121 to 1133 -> 0.7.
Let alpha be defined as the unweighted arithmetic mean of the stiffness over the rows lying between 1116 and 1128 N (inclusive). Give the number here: 68.8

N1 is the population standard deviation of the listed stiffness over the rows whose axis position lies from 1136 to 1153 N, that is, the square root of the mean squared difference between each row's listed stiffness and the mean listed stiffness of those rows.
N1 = 12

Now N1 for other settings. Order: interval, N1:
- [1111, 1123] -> 1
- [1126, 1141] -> 3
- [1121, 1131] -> 1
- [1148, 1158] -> 6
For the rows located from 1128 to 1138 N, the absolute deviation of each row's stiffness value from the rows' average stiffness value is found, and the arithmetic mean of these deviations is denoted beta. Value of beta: 1.3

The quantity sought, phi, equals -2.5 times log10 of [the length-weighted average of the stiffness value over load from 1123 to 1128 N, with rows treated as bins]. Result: -4.60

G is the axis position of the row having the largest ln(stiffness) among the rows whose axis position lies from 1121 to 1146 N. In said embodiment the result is 1124.5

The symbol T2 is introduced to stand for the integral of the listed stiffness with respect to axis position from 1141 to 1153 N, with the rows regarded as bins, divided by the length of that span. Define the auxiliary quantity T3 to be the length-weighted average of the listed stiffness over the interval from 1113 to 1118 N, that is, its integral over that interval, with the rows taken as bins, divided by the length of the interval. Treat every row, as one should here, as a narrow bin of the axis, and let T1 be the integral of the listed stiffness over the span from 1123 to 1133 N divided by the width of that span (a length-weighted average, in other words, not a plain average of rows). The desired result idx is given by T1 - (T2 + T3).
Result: -43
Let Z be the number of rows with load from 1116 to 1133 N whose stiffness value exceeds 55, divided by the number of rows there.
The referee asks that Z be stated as 1.00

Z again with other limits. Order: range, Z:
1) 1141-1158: 0.14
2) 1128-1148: 0.75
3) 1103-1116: 1.00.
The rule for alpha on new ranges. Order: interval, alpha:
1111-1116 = 69.2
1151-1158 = 37.1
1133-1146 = 58.6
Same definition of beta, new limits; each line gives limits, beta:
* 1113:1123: 0.6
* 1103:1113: 0.5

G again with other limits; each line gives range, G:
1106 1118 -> 1114.5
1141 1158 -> 1142.0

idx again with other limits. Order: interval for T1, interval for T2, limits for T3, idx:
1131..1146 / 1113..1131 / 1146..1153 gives -44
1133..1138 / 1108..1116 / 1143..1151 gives -44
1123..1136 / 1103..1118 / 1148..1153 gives -33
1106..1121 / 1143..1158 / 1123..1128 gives -39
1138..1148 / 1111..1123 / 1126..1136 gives -84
